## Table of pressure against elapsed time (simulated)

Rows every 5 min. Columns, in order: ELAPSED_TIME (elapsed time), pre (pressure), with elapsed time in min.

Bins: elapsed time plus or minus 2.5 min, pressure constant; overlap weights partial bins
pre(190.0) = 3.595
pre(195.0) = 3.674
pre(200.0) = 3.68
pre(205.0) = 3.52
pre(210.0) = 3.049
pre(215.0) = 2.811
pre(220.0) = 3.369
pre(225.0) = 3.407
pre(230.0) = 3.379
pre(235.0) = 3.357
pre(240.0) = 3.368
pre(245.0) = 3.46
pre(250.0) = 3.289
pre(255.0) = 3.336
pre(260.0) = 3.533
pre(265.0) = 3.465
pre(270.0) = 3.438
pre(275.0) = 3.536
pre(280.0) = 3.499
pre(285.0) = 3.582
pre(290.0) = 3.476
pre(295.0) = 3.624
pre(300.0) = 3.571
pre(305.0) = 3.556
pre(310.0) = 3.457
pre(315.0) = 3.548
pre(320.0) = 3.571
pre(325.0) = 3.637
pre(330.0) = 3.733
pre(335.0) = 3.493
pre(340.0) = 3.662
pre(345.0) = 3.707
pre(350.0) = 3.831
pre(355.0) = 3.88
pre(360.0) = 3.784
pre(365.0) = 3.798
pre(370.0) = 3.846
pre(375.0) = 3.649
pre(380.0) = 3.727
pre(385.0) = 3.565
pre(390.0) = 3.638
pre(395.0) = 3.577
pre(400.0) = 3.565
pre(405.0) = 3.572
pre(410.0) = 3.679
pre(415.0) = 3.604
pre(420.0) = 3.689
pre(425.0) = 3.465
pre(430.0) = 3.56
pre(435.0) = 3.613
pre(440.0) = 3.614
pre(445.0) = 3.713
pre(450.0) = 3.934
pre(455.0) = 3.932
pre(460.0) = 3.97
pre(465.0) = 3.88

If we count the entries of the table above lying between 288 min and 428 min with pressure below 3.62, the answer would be 13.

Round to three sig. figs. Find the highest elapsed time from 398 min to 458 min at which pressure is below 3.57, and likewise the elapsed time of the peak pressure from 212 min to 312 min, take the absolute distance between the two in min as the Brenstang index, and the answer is 135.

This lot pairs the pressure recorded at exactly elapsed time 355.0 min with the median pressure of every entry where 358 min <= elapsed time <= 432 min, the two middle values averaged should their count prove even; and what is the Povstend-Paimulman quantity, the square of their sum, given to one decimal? 56.5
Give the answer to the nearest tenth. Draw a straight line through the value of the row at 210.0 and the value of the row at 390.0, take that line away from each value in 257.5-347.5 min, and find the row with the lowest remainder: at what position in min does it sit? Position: 335.0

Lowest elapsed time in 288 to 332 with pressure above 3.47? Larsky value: 290.0 min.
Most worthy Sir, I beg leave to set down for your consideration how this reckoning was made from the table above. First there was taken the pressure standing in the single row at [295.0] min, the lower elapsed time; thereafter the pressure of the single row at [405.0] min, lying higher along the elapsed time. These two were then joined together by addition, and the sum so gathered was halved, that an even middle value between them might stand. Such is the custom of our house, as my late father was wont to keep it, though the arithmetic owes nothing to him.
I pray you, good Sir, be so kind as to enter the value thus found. 3.60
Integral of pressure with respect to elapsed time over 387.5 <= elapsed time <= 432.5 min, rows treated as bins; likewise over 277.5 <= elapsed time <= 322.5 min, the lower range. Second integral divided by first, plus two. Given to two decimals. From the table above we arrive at 2.99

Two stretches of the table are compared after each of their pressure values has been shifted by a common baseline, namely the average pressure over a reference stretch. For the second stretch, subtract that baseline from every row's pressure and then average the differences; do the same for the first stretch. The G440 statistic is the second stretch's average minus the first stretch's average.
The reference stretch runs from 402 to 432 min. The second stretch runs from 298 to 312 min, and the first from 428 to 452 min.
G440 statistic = -0.16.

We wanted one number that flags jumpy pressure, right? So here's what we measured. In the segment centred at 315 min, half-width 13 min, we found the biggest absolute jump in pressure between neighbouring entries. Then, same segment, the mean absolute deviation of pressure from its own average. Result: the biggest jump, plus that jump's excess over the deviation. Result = 0.16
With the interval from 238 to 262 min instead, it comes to 0.31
